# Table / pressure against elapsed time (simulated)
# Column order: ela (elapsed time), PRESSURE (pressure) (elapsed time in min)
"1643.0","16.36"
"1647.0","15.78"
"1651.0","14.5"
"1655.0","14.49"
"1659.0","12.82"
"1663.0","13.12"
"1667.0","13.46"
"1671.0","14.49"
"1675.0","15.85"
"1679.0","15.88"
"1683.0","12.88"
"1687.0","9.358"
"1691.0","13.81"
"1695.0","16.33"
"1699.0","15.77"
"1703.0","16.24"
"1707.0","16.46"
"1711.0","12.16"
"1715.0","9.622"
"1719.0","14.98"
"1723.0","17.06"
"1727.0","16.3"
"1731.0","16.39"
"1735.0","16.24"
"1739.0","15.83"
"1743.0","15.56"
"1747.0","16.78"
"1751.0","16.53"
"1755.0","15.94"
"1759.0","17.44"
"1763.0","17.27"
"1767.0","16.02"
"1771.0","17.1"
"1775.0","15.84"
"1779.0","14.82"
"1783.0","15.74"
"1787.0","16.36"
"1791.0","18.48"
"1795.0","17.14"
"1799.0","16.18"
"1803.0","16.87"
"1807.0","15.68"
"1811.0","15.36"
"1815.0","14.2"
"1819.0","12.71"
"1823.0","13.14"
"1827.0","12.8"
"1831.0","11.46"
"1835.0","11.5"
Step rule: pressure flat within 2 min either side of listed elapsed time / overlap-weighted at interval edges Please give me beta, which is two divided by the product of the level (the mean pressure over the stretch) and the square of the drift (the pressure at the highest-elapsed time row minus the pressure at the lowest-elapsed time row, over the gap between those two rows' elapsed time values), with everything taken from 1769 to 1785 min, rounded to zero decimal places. 10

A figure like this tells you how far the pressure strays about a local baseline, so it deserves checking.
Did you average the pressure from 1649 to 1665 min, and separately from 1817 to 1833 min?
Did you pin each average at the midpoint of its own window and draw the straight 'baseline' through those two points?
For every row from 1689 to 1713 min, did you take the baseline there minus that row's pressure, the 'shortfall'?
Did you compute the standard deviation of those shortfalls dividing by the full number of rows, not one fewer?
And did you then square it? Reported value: 2.5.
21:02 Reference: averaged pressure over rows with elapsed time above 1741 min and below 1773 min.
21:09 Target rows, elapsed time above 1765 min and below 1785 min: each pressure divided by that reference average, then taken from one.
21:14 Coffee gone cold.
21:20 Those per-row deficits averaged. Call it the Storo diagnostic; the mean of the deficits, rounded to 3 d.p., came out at 0.041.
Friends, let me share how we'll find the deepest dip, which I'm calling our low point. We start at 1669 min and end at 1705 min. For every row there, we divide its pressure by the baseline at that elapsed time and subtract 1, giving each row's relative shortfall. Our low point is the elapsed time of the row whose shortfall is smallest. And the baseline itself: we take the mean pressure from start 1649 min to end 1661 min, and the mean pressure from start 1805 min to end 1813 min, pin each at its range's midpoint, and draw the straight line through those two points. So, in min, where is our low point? 1687.0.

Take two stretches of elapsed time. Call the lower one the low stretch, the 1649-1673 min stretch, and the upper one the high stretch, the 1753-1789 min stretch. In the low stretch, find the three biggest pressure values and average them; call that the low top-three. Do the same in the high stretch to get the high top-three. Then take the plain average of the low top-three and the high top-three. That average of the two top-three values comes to 15.9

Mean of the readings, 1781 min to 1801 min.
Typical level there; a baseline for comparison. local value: 16.8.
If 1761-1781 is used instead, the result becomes 16.2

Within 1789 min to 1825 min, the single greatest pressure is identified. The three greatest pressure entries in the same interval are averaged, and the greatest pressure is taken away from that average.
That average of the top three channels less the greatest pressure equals -1.0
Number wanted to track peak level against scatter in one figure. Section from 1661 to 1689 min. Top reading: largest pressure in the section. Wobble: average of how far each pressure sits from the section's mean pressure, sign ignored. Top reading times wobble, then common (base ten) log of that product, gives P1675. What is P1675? 1.40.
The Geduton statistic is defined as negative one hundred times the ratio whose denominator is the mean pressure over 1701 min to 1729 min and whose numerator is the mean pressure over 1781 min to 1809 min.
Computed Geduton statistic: -113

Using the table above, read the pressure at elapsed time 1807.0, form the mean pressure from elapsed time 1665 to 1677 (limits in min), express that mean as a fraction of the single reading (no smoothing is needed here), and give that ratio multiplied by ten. 9.3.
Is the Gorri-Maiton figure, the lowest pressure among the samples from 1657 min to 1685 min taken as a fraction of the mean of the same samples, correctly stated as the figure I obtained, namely 0.91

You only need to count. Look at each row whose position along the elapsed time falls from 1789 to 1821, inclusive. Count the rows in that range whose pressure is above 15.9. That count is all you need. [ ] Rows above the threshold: 4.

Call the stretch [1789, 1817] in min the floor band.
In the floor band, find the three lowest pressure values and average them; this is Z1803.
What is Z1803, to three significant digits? 15.1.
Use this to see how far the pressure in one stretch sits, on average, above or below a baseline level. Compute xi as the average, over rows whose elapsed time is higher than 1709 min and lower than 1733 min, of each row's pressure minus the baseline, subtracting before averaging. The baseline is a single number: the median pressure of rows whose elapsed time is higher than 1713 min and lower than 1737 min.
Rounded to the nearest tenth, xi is -1.9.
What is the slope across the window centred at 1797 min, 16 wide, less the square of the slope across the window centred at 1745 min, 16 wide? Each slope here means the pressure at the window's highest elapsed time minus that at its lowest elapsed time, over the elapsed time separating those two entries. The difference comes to -0.14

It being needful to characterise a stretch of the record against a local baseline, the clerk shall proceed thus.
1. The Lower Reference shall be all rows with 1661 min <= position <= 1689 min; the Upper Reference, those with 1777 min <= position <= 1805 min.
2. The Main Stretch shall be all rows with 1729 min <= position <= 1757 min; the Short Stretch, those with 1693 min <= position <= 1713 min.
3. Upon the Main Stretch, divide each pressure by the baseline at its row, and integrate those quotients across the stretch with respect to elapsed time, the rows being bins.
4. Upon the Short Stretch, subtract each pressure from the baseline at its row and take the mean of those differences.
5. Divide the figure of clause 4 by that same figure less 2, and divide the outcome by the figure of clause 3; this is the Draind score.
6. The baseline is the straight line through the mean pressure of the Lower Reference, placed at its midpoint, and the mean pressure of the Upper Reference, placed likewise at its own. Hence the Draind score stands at 0.012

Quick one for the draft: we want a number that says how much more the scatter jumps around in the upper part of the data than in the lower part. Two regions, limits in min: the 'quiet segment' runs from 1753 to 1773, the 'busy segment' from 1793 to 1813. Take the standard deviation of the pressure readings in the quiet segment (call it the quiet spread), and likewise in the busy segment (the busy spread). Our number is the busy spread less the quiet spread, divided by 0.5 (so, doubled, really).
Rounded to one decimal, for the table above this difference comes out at 0.1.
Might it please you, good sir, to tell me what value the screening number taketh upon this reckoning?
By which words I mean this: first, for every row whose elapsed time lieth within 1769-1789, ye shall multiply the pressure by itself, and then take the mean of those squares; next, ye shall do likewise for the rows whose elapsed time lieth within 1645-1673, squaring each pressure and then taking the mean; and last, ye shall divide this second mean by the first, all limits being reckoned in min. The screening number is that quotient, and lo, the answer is 0.78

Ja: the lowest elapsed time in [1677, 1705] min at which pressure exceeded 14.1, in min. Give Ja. 1679.0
